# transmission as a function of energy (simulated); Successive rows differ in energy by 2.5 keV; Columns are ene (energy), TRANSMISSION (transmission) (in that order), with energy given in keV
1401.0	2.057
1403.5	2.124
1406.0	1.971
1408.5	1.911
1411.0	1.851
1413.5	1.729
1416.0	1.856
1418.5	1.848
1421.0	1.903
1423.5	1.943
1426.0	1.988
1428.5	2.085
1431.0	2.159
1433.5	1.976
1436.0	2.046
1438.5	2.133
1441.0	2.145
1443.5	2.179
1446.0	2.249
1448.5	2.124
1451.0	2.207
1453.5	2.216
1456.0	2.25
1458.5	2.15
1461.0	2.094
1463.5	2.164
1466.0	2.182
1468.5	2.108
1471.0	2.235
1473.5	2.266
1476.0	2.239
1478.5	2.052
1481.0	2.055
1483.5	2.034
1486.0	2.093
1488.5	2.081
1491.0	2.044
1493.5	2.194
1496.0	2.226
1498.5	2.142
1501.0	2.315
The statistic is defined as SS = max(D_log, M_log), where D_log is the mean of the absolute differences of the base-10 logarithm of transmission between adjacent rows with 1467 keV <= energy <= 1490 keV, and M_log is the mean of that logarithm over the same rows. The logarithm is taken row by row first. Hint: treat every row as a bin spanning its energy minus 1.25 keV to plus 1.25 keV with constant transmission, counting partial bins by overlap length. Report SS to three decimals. 0.328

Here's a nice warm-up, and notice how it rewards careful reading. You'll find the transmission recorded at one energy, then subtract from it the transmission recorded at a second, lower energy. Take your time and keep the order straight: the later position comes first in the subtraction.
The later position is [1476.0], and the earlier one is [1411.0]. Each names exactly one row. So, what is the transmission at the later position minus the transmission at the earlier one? 0.39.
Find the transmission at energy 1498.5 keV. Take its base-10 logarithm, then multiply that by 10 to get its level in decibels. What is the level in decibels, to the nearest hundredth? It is 3.31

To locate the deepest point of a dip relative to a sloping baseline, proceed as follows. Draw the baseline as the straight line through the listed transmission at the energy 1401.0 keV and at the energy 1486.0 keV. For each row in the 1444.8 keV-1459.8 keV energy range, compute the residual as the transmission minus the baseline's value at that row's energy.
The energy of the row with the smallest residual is 1448.5 keV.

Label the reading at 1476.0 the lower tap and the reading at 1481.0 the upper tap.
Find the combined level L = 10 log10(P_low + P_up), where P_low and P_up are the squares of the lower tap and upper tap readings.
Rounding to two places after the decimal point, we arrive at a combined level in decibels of 9.65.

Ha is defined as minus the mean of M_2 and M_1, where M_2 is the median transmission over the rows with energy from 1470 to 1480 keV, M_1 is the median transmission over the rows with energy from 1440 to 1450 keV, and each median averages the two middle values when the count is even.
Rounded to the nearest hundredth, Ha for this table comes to -2.20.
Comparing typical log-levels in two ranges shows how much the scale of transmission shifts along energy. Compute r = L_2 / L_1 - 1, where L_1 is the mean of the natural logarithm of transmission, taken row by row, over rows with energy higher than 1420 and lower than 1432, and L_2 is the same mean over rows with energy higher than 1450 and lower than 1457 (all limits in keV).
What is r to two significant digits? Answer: 0.14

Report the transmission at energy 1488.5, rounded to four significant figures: 2.081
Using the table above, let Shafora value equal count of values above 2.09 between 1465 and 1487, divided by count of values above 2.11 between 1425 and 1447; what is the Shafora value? 1.2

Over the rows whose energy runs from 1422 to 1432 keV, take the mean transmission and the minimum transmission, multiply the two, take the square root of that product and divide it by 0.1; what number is 19.9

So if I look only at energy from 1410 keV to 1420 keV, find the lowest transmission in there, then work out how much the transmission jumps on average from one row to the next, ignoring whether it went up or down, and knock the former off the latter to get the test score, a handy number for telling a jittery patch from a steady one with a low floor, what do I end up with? -1.64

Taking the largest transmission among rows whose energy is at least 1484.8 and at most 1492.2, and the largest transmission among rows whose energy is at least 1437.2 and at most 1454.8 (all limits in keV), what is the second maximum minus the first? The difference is 0.16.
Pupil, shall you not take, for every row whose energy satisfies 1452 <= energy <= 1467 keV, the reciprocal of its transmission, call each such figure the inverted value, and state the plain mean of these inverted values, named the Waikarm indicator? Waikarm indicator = 0.460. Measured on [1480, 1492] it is 0.485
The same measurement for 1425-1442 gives 0.482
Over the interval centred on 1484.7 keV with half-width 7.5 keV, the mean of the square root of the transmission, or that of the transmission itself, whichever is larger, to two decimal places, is 2.06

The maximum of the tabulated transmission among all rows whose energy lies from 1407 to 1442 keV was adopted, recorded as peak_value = 2.159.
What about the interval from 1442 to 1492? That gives 2.266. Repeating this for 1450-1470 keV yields 2.25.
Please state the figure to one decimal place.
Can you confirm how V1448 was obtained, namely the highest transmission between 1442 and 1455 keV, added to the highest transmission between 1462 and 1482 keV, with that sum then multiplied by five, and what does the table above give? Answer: 22.6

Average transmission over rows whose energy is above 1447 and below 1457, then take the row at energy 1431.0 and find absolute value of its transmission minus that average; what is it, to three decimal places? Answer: 0.040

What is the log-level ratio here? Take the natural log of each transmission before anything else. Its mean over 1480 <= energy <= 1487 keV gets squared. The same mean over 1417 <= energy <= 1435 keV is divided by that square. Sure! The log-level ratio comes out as 1.31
